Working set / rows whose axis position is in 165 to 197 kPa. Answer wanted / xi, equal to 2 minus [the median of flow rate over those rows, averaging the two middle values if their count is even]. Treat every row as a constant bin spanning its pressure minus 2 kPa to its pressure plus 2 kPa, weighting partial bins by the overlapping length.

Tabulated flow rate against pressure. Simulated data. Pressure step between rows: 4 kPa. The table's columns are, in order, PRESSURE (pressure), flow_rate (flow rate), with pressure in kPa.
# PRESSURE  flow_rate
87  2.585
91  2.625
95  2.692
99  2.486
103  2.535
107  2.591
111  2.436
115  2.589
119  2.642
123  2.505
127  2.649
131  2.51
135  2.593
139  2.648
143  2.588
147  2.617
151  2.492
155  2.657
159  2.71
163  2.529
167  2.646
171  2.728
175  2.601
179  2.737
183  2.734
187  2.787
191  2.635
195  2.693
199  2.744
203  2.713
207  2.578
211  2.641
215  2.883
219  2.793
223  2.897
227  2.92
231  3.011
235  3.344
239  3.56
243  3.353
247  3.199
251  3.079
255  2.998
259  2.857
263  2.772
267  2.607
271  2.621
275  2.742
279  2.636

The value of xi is -0.71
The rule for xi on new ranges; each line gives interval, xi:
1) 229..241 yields -1.34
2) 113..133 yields -0.59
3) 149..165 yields -0.59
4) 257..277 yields -0.74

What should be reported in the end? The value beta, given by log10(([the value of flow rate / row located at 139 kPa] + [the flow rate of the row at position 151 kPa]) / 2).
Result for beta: 0.410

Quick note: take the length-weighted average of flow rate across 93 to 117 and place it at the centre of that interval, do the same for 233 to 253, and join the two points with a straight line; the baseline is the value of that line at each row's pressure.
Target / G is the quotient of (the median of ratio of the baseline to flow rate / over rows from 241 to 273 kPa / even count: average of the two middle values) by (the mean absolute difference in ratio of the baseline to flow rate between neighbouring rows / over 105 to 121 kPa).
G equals 25.1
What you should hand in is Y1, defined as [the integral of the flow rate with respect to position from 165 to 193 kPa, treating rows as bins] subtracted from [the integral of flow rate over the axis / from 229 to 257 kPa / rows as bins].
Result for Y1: 14.7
